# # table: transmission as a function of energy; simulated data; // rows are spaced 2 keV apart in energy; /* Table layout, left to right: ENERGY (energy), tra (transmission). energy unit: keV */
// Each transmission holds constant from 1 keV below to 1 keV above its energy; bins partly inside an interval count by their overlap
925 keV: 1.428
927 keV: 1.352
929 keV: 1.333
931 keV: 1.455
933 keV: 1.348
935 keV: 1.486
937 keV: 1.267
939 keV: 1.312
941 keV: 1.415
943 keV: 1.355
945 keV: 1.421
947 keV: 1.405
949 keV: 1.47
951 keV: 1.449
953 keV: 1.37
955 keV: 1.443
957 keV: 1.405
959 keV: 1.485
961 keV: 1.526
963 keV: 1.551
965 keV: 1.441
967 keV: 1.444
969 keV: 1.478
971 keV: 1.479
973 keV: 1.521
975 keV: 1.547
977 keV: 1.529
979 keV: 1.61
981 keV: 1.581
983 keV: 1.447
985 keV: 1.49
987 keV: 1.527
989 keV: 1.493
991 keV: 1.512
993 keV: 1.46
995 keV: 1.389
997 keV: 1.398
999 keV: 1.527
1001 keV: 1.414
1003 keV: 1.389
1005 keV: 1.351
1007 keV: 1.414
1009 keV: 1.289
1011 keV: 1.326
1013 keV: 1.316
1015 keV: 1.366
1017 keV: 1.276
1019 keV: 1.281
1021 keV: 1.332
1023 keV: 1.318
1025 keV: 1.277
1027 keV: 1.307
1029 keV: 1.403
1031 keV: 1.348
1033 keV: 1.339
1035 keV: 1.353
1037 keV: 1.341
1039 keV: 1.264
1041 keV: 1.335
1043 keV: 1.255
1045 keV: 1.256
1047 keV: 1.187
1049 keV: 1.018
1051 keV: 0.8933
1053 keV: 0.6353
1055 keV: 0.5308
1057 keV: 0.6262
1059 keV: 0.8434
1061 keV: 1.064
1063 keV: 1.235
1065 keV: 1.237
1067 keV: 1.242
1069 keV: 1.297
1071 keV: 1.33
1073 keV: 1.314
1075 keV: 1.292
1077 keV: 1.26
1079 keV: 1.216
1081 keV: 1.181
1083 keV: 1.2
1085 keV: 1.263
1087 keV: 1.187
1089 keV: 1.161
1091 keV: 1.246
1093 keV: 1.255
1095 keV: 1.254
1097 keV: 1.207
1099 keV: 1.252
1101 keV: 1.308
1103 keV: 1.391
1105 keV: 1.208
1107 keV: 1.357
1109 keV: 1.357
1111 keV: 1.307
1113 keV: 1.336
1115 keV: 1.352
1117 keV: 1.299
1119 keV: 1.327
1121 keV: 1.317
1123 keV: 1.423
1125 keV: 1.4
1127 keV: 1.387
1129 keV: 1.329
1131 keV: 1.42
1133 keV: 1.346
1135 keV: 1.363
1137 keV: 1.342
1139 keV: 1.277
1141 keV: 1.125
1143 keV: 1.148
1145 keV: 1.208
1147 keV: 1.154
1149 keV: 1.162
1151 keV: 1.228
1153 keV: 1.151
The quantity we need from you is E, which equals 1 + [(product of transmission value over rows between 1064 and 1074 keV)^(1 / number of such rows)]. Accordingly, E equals 2.28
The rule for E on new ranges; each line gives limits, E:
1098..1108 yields 2.30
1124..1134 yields 2.38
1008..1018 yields 2.31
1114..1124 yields 2.34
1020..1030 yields 2.33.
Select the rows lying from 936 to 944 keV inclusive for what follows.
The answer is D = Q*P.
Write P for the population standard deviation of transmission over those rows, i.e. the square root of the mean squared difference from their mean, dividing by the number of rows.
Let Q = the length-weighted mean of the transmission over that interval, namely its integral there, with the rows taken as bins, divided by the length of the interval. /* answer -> 0.073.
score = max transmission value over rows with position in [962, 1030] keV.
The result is 1.61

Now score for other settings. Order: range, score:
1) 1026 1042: 1.403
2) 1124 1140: 1.42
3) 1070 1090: 1.33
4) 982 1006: 1.527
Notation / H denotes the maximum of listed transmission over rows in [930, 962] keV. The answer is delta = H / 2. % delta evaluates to 0.763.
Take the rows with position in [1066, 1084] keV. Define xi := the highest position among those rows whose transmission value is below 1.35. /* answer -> 1083 keV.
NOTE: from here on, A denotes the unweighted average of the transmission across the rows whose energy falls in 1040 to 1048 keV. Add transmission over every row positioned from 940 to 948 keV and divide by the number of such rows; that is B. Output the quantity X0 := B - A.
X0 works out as 0.14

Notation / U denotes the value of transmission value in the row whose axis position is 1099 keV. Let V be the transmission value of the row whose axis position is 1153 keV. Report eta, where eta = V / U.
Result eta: 0.92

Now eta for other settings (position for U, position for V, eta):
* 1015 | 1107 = 0.99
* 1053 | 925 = 2.25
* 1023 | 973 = 1.15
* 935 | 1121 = 0.89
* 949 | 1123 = 0.97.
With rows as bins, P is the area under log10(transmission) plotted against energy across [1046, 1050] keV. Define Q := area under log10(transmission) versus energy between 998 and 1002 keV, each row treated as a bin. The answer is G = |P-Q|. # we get 0.50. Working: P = 0.16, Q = 0.669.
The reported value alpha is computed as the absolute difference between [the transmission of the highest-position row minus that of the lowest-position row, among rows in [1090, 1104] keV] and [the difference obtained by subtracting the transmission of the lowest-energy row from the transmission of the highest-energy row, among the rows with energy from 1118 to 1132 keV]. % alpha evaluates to 0.052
